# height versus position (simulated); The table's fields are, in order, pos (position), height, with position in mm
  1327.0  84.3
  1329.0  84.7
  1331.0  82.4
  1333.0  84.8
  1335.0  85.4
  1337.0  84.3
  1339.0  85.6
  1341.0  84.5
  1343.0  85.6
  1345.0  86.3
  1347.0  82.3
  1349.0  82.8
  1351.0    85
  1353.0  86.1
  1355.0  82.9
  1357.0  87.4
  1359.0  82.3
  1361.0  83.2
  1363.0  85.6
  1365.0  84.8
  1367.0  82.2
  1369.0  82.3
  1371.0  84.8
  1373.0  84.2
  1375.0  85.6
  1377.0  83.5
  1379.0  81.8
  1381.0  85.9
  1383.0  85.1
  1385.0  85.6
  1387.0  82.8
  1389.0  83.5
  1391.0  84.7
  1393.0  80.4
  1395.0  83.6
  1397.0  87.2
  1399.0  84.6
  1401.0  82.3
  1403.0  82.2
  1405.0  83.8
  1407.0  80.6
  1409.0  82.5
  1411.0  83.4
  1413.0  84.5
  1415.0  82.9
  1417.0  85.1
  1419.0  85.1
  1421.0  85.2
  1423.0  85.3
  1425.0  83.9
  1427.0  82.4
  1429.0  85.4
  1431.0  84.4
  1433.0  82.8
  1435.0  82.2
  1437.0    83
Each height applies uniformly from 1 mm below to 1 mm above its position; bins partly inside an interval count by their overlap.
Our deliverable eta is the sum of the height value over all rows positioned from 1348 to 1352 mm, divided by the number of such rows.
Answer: 83.9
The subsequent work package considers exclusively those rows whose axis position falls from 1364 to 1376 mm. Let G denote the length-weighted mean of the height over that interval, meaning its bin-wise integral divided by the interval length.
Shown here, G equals 83.98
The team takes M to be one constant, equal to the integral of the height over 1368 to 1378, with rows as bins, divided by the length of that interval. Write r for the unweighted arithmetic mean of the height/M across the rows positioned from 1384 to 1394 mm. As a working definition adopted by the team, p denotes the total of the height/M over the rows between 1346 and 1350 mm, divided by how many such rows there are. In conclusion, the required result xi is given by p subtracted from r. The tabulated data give 0.010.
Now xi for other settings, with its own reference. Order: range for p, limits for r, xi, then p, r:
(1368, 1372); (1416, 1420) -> 0.018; 0.99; 1.01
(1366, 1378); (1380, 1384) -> 0.021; 1.00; 1.02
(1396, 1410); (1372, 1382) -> 0.011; 0.99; 1.00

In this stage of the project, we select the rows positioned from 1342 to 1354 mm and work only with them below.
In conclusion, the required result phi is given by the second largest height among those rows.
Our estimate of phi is 86.1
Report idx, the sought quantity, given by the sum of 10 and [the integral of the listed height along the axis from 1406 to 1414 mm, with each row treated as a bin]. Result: 672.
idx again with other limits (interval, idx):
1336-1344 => 690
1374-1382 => 684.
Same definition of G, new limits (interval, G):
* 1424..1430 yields 83.90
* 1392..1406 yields 83.44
